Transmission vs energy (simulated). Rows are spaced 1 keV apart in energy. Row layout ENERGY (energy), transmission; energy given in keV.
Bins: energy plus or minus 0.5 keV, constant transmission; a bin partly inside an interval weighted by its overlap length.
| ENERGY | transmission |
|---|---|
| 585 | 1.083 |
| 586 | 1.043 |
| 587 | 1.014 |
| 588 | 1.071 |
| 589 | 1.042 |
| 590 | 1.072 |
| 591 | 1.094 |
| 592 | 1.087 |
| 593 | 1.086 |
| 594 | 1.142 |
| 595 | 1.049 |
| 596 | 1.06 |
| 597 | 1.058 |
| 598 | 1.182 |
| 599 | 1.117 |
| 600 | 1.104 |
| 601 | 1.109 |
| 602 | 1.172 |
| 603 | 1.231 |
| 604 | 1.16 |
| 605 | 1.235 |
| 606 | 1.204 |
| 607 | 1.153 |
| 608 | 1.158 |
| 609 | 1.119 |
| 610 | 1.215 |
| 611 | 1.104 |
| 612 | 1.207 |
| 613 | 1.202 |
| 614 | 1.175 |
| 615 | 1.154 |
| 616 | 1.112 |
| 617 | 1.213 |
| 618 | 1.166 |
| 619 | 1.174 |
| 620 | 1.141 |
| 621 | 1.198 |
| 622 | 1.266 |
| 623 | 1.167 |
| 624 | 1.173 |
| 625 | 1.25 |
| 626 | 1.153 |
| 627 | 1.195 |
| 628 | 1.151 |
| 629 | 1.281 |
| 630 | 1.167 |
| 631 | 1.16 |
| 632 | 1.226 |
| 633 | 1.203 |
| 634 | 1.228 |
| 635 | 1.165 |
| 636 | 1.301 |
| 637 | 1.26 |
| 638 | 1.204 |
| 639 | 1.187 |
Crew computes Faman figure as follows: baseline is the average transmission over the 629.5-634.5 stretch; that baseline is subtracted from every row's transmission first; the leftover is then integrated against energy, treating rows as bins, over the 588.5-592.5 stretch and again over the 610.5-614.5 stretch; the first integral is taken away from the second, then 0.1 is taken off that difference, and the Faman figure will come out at 0.29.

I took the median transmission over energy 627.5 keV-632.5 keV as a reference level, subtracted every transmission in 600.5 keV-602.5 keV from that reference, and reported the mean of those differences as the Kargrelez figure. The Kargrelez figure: 0.03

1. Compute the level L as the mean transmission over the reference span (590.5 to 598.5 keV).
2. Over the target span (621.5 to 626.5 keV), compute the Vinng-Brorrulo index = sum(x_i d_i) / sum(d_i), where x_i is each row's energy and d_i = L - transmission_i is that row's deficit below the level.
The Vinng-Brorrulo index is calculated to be 623.7 keV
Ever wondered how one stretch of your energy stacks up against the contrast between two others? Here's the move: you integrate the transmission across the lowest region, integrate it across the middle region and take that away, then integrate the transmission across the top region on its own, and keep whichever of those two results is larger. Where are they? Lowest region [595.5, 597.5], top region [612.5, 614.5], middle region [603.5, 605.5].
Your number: 2.38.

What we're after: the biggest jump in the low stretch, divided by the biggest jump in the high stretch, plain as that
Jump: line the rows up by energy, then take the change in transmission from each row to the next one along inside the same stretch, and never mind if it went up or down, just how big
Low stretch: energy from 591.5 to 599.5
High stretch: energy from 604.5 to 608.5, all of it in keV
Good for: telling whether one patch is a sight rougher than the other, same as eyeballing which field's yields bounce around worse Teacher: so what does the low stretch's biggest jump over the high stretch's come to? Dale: 2.43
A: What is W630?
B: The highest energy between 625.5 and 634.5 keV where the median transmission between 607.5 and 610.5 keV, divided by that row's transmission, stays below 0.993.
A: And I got 634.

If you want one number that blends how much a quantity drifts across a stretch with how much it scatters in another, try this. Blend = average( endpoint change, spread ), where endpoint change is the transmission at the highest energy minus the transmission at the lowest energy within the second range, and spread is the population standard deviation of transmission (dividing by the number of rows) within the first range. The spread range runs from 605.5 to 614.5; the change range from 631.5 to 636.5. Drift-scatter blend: 0.06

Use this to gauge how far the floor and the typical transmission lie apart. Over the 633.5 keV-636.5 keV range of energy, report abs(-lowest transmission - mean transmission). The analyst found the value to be 2.40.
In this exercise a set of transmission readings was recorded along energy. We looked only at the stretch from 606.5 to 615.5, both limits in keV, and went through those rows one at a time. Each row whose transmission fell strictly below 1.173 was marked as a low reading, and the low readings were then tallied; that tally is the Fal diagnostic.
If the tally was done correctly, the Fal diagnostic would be 5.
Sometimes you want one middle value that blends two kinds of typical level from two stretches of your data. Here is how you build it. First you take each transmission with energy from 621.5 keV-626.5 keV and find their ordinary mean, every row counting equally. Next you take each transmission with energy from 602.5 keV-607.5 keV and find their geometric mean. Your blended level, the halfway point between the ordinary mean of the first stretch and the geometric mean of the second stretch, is 1.199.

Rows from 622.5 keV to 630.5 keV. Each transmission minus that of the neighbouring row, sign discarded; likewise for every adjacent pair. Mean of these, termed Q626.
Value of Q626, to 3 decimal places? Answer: 0.073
